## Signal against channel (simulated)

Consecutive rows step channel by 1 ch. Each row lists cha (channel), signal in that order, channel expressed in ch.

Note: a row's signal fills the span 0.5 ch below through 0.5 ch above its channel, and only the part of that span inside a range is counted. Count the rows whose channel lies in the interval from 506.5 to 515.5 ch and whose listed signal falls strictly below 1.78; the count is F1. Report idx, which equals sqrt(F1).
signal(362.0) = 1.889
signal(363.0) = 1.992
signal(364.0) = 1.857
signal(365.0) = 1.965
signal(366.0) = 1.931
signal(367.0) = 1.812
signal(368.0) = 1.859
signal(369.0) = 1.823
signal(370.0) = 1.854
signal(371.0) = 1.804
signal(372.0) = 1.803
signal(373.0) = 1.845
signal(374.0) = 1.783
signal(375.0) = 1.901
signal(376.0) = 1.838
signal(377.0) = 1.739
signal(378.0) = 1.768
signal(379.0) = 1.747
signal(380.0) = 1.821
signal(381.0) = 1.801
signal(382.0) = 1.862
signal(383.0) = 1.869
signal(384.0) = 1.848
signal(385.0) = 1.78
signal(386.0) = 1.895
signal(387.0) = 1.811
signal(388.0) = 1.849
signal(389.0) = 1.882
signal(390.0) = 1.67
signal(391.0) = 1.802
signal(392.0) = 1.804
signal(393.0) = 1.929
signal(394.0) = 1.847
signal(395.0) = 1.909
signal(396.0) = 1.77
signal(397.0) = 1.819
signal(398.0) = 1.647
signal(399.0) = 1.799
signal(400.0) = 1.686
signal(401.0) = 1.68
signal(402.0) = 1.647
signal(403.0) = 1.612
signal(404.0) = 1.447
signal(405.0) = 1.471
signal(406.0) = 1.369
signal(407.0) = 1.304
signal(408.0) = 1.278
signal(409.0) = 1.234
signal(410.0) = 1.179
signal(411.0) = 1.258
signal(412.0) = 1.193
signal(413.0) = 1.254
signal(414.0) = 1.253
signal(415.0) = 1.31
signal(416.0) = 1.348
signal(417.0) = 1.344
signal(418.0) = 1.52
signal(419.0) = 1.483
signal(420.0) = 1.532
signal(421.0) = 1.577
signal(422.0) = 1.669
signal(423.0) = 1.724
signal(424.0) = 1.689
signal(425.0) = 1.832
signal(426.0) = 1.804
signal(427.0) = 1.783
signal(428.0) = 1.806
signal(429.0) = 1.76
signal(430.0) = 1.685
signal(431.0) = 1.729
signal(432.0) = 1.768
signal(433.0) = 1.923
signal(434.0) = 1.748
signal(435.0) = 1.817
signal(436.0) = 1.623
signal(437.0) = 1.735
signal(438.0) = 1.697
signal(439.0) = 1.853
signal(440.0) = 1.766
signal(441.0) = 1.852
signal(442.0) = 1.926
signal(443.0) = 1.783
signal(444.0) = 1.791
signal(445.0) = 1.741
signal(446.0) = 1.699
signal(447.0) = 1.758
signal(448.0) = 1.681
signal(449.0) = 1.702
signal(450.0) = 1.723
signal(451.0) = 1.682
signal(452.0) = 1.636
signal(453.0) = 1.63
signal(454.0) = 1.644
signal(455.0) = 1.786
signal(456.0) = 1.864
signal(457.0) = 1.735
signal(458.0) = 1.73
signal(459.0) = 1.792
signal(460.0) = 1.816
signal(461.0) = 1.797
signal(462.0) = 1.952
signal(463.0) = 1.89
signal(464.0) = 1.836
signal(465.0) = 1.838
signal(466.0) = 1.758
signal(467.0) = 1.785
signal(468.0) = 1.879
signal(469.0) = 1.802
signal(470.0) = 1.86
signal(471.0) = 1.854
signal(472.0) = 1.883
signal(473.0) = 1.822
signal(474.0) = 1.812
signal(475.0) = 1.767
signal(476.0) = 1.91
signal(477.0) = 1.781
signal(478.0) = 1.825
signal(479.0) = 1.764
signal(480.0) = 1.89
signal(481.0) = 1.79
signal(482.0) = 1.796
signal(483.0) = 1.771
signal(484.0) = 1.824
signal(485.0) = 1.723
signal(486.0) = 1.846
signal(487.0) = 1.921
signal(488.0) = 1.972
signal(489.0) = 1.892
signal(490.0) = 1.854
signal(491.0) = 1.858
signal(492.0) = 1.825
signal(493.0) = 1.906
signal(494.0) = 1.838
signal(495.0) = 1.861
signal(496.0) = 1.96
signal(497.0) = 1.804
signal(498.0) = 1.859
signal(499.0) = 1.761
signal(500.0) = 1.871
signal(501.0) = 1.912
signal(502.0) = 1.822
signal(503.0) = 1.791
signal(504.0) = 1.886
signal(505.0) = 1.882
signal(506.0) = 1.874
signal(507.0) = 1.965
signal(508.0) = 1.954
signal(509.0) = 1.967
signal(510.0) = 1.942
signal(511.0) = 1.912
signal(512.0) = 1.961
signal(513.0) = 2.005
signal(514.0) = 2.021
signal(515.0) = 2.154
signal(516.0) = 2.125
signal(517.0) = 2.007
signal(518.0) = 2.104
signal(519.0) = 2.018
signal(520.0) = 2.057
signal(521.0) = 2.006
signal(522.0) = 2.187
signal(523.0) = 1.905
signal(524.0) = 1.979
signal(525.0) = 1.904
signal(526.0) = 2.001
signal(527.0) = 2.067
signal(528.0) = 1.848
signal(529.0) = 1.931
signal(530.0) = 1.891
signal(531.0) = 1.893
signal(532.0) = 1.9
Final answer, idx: 0.0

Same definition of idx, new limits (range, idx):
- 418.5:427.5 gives 2.4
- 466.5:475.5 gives 1.0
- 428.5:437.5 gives 2.6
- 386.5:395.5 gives 1.0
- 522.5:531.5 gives 0.0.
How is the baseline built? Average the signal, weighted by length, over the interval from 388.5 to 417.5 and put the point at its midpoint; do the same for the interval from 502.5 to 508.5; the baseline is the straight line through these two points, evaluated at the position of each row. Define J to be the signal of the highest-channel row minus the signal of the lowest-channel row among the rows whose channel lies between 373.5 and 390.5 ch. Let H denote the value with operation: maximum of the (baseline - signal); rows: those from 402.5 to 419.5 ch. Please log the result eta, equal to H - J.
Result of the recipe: 0.5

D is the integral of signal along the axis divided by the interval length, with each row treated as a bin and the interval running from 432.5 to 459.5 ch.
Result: 1.75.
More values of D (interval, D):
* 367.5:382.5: 1.82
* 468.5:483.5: 1.82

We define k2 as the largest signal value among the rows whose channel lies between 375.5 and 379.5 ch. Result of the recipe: 1.838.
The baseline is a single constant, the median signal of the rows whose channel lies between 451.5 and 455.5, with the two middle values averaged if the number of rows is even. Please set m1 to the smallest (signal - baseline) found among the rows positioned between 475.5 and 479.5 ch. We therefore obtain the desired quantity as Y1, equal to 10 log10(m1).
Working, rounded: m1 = 0.124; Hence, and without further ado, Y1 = -9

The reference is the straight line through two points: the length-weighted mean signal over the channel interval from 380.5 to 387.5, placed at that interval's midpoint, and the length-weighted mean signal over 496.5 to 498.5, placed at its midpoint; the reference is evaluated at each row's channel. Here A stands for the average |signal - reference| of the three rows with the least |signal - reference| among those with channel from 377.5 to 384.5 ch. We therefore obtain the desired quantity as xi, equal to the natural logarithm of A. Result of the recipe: -4.1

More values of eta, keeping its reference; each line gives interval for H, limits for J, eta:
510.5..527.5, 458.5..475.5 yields 0.1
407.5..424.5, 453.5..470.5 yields 0.2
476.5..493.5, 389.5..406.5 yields 0.4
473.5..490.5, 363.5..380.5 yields 0.1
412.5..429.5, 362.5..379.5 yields 0.6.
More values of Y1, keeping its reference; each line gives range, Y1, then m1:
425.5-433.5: -13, 0.045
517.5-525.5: -6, 0.264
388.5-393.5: -15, 0.030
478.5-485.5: -11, 0.083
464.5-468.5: -9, 0.118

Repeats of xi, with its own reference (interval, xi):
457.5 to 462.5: -3.4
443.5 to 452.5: -2.6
